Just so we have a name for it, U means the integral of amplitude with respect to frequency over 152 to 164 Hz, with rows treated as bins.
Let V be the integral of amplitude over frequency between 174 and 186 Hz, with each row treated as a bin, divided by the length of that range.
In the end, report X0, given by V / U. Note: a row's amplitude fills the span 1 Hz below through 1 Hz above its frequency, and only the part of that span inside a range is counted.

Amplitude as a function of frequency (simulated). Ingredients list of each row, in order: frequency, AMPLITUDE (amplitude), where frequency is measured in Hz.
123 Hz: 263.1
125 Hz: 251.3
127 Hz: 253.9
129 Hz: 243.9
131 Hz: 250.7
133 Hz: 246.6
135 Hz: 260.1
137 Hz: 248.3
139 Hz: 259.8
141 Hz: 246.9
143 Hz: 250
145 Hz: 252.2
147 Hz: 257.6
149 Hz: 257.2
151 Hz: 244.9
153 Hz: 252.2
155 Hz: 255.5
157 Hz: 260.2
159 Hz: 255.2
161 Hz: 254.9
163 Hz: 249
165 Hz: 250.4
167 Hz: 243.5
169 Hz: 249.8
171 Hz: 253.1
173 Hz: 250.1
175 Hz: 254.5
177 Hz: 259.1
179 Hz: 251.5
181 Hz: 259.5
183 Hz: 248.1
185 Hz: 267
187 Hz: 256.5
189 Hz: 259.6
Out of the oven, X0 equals 0.0840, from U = 3054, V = 257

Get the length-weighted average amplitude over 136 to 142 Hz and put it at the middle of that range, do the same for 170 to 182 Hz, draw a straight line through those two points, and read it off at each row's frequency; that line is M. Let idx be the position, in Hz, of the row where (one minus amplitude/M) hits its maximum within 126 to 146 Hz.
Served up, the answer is 129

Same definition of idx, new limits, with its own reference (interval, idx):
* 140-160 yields 151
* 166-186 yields 167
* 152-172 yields 167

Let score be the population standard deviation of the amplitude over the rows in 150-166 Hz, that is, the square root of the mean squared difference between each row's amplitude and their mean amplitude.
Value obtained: 4.4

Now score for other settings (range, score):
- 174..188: 5.7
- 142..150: 3.2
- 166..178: 4.8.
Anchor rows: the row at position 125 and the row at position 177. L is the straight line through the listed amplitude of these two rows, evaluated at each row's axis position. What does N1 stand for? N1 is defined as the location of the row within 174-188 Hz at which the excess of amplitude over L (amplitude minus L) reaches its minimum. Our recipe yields 183 Hz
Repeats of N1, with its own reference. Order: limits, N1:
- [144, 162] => 151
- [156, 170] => 167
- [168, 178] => 173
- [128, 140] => 129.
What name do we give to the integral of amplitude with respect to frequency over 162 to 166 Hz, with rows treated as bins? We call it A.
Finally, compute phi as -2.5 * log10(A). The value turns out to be -7.50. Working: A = 999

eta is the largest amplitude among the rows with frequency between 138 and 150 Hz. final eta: 259.8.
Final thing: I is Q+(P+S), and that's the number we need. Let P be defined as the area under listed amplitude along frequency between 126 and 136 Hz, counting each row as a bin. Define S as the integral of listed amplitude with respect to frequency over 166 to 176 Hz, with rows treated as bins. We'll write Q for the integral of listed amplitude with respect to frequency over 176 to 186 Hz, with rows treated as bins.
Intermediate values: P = 2510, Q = 2570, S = 2502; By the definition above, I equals 7583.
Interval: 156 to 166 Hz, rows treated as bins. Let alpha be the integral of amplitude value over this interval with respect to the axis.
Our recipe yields 2539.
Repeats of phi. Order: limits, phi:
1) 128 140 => -8.70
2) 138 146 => -8.26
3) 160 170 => -8.49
